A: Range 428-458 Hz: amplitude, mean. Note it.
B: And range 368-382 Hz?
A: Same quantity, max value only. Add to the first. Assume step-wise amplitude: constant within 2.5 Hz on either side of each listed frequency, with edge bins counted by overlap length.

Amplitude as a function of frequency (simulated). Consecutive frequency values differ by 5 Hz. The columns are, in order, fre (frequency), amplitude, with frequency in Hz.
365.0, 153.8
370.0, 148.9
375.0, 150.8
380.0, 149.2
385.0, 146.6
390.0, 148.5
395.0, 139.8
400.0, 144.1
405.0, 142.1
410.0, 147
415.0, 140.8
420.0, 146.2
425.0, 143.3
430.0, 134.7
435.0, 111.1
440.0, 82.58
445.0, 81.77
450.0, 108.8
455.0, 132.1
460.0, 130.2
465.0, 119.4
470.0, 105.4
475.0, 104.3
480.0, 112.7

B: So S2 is 259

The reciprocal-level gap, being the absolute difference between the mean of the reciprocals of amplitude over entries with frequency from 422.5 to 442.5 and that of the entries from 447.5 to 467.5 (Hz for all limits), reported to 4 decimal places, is 0.0007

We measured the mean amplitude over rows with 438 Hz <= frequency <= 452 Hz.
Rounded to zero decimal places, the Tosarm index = 91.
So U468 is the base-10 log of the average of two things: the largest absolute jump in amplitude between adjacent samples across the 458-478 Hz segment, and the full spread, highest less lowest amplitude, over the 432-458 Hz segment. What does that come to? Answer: 1.5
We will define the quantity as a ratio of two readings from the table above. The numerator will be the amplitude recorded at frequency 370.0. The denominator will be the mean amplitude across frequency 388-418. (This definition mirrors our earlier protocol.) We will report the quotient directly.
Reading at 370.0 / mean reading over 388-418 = 1.04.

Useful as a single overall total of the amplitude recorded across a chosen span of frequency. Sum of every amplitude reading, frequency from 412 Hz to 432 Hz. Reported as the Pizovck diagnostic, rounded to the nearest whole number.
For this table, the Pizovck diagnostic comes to 565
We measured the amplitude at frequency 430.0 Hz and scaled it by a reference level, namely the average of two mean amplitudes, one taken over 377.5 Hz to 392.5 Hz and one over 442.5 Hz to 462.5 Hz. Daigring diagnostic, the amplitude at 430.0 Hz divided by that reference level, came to 1.03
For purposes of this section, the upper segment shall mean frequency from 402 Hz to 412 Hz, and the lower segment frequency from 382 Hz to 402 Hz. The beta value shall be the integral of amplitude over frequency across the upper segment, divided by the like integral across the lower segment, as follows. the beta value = 0.50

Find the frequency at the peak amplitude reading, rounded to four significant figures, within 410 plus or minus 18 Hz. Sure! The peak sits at 410.0 Hz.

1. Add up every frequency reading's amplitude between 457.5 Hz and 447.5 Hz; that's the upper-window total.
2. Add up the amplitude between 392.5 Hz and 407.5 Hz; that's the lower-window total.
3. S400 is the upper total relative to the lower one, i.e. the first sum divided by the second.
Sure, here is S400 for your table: 0.6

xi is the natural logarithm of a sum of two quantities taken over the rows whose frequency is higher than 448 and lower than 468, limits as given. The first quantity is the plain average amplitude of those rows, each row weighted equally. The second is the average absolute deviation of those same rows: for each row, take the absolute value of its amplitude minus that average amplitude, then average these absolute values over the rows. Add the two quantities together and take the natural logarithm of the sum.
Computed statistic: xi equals 4.88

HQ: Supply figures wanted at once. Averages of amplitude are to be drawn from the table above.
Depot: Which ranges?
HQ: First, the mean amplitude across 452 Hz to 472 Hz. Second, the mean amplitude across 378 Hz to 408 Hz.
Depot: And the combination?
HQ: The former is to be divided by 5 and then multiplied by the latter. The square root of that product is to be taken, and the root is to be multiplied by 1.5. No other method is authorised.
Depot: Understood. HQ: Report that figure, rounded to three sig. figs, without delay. 89.2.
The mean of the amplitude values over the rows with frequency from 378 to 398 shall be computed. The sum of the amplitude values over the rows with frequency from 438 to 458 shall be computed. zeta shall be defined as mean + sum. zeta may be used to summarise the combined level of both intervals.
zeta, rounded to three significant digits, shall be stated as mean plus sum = 551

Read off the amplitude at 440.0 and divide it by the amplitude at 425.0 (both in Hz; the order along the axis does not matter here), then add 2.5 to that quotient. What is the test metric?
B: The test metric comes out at 3.1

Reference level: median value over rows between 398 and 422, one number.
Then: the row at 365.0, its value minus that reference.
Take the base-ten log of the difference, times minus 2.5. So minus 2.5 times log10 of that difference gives -2.47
